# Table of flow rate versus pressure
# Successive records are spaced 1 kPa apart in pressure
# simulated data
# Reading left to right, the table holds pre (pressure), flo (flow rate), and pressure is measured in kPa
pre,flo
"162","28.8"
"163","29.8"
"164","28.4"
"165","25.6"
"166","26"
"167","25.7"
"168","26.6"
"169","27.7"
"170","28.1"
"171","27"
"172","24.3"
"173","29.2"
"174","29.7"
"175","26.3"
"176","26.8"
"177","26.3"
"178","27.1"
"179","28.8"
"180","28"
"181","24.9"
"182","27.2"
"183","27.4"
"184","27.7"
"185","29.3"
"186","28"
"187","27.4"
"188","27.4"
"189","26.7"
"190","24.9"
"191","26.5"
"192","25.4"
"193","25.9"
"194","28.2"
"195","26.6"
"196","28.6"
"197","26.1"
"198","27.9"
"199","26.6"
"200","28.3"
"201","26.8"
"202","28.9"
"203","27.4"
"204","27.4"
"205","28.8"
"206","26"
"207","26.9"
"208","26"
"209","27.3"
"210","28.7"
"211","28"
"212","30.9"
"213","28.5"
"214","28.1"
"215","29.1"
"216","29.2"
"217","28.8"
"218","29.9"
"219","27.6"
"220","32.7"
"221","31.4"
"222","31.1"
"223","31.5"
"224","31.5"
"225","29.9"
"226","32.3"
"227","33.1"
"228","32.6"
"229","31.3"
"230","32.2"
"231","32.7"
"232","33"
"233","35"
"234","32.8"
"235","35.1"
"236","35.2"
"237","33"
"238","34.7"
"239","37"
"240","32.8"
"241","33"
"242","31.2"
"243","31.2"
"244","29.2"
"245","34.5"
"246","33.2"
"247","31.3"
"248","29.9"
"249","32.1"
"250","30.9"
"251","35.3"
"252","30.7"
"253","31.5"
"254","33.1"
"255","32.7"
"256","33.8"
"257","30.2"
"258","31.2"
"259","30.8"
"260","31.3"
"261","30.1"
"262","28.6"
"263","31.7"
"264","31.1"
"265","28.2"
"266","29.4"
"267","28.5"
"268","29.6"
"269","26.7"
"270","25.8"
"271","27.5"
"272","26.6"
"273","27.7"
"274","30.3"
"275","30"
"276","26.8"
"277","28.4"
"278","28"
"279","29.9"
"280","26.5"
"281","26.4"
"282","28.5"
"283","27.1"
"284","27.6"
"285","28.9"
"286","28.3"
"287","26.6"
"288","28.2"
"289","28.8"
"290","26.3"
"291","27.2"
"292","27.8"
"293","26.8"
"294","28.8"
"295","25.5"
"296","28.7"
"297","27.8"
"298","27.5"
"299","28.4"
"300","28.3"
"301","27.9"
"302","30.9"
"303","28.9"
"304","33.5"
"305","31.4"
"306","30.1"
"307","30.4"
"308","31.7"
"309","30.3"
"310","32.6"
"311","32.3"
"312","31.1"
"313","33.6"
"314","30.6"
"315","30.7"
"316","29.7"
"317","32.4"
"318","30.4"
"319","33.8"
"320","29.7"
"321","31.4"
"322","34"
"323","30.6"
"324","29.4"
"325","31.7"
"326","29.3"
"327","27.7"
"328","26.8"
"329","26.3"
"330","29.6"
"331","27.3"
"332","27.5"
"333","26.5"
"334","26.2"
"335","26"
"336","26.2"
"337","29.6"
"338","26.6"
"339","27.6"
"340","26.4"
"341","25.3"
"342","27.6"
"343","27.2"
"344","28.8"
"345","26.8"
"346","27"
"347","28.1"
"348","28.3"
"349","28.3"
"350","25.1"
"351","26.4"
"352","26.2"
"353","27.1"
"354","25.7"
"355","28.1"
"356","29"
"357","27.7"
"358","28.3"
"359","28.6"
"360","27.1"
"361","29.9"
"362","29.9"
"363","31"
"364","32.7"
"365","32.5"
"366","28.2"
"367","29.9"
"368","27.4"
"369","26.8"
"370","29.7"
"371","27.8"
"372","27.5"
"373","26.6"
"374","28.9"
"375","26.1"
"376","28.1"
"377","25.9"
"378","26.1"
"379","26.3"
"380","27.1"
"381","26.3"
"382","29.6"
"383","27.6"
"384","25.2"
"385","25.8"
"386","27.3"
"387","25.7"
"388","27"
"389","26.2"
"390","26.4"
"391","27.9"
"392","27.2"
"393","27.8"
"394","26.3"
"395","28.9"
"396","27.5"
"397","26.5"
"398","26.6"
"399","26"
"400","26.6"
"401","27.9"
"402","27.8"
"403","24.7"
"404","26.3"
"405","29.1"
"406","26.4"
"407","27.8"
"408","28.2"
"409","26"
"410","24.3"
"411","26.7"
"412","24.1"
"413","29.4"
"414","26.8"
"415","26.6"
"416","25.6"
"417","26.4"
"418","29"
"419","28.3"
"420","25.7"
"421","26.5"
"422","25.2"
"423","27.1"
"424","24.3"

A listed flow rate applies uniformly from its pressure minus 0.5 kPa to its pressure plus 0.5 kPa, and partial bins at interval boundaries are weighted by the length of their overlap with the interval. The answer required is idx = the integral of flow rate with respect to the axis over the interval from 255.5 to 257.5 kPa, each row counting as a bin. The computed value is 64.0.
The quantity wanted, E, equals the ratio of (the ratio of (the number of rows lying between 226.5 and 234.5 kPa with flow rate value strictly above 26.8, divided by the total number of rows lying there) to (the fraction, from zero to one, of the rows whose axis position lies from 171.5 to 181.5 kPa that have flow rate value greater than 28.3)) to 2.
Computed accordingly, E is 1.7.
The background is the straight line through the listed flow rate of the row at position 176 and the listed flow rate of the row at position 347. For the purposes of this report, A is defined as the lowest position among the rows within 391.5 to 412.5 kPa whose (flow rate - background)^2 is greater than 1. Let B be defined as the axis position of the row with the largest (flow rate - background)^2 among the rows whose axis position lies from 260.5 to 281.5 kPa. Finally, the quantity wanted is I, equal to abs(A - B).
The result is 129 kPa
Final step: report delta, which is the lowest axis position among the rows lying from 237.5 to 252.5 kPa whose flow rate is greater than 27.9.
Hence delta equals 238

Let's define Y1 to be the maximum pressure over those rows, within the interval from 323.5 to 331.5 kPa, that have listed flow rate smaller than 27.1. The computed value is 329 kPa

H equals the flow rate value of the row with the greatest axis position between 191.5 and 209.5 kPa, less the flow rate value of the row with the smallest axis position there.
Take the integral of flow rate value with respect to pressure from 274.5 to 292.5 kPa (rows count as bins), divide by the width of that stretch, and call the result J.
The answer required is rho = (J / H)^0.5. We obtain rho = 3.8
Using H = 1.9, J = 28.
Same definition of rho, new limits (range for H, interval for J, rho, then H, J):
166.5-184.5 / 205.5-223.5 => 3.8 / 2.0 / 29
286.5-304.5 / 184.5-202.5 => 2.0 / 6.9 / 27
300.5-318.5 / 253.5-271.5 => 3.5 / 2.5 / 30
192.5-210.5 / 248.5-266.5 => 3.3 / 2.8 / 31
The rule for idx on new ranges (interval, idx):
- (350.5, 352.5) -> 52.6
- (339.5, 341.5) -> 51.7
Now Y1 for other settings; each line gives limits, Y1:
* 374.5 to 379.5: 379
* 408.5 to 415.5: 415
